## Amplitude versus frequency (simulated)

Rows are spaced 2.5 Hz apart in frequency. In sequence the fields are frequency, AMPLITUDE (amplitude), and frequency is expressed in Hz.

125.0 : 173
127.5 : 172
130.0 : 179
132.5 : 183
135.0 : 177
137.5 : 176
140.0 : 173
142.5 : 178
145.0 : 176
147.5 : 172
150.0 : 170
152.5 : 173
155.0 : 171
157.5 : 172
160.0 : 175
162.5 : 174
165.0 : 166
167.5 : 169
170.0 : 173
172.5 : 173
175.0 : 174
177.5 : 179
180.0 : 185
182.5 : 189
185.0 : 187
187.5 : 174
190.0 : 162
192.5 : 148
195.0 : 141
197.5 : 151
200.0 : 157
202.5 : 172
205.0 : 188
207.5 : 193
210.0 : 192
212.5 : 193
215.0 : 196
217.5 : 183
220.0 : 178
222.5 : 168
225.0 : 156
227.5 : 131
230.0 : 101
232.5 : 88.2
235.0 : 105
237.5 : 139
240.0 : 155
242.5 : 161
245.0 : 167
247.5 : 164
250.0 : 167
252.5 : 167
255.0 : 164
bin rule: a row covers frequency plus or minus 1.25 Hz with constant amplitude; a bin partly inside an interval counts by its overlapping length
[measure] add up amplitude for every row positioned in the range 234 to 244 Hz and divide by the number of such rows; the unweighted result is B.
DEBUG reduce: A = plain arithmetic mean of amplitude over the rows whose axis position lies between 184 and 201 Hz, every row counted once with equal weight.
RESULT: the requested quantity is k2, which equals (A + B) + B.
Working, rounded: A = 160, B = 140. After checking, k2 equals 440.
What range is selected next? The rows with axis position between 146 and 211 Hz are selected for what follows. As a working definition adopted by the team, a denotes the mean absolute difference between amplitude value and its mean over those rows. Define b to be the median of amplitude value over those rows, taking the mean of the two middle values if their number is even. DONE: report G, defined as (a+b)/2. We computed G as 91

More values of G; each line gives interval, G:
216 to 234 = 94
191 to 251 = 92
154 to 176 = 88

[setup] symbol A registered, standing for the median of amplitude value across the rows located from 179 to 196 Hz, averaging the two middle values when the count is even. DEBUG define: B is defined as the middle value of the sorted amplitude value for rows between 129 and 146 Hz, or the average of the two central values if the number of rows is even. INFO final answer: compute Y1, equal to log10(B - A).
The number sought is 0.48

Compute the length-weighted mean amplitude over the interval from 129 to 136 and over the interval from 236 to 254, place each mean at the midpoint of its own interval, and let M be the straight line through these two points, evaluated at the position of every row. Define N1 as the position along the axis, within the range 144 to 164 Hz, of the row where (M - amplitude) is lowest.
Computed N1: 160.0 Hz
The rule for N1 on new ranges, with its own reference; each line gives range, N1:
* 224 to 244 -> 242.5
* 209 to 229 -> 215.0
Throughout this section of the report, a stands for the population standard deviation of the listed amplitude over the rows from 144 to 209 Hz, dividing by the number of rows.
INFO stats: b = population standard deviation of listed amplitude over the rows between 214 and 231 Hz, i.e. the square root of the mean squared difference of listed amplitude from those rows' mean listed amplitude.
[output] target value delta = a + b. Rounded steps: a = 12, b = 31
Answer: 43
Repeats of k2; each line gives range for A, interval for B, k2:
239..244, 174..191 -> 515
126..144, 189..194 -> 487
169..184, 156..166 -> 522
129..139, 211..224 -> 546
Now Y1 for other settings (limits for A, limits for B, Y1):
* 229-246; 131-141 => 1.57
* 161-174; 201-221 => 1.23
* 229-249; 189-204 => 0.85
